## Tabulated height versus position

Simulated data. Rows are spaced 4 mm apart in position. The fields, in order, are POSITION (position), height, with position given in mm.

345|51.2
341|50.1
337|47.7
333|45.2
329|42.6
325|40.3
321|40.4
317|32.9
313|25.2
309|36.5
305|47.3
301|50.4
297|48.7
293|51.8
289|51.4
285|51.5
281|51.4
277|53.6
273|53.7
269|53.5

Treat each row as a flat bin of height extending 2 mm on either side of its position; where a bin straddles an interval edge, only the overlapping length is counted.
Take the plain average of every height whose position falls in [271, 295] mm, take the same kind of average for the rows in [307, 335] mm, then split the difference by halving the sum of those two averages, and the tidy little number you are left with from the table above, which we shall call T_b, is 44.9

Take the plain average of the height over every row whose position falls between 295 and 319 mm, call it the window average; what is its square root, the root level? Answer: 6.34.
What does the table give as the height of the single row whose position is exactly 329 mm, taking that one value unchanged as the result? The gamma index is 42.6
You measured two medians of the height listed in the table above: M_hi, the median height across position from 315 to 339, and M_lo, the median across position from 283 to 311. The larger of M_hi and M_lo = 50.4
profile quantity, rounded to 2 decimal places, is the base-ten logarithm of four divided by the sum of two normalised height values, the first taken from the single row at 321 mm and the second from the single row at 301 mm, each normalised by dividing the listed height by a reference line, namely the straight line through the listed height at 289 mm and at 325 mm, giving 0.29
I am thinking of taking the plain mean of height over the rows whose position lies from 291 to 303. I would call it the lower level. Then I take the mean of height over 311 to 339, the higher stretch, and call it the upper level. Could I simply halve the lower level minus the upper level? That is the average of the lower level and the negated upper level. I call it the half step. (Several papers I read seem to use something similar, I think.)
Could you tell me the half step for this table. 6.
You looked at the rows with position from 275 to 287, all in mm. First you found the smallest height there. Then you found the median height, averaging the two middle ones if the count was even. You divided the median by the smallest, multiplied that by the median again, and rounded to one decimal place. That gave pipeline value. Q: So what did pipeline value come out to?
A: 51.6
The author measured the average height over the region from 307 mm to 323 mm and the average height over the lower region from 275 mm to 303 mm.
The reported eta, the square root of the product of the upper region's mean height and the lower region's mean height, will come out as 41.6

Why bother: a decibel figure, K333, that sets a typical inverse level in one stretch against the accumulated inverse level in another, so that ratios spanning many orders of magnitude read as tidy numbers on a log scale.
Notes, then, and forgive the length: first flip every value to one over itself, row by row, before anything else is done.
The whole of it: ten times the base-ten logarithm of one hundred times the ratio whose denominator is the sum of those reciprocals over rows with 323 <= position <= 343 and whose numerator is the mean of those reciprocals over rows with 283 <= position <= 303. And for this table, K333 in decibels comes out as 12.5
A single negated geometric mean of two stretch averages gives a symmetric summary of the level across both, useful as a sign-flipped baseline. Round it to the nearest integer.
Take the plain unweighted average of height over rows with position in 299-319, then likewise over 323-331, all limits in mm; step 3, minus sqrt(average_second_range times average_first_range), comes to -40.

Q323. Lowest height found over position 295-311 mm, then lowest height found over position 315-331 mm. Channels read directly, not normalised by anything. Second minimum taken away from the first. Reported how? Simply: 4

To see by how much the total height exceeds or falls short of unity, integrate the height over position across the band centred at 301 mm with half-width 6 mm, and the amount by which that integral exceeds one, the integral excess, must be 585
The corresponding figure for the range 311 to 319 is 231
